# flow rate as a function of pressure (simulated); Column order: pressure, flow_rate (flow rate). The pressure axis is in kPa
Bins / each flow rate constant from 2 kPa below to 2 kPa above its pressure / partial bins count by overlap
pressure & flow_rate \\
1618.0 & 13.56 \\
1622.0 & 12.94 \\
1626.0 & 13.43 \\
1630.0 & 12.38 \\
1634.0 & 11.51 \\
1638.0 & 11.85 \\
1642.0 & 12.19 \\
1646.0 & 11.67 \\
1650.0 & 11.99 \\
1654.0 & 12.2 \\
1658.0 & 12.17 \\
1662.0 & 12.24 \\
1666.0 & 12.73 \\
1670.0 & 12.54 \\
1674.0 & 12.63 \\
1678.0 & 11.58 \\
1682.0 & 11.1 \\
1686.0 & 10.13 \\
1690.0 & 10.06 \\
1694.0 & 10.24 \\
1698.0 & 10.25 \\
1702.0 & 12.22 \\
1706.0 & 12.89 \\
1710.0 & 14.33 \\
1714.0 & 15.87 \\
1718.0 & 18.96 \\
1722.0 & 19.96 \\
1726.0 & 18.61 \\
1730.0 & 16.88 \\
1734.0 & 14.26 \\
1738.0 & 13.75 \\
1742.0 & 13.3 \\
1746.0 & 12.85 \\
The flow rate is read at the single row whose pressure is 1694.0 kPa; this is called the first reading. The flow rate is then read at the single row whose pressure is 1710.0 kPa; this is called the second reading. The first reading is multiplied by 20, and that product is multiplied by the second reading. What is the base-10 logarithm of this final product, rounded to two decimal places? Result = 3.47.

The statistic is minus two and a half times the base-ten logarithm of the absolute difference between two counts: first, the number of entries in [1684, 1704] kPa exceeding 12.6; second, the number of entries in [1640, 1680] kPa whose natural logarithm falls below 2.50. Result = -1.5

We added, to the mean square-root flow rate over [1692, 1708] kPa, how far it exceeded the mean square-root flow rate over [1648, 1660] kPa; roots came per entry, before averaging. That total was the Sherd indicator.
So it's 3.3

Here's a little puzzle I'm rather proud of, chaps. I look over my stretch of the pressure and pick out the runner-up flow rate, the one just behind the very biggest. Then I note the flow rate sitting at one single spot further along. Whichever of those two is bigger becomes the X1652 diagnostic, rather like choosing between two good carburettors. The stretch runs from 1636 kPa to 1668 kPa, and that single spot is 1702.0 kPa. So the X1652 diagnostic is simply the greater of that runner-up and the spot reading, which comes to 12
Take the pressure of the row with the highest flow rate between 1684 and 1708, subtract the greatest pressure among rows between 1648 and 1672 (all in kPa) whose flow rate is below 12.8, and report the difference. 36 kPa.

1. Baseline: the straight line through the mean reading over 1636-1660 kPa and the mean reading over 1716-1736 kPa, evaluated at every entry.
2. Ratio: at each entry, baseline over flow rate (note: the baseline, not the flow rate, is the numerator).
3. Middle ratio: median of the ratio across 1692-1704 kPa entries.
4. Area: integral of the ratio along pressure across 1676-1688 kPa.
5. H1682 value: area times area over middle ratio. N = 170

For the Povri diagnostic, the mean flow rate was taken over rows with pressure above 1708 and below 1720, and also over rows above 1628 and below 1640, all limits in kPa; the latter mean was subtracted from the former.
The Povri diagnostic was 4.5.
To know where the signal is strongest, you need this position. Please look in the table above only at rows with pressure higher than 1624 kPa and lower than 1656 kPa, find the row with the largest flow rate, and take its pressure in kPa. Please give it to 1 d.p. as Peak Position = 1626.0 kPa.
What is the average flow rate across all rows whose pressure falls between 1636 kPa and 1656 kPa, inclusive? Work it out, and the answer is 11.98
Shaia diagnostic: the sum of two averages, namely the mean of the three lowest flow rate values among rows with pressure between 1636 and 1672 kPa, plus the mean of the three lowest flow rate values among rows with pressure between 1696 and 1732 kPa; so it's 23.6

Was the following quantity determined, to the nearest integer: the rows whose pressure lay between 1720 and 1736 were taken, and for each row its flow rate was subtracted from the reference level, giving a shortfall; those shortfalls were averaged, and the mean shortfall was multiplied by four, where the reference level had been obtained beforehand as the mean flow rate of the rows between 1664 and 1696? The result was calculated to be -24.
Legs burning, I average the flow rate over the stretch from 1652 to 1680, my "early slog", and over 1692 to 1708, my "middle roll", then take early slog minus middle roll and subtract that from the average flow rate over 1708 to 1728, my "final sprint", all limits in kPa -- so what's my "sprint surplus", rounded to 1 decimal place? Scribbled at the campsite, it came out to 16.6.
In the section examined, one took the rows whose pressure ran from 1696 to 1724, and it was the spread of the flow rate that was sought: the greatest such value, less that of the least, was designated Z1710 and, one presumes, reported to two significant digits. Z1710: 9.7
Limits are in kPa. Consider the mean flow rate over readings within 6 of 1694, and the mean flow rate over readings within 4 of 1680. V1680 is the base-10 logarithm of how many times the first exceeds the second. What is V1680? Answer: -0.05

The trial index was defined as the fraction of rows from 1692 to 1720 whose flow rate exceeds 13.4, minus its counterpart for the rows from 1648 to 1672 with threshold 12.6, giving 0.3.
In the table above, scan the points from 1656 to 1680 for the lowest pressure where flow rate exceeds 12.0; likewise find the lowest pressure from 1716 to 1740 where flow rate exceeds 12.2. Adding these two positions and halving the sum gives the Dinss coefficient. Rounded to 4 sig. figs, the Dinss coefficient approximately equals 1688 kPa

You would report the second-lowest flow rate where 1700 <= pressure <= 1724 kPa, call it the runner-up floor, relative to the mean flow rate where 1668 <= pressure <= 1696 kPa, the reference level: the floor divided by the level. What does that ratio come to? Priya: 1.2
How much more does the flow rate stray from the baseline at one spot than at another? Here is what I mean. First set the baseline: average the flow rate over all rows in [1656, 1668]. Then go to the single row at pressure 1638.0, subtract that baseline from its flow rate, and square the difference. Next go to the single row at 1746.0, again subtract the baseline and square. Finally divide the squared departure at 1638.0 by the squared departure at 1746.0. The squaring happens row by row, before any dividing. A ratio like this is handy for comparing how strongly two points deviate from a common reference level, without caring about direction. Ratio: 1.3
